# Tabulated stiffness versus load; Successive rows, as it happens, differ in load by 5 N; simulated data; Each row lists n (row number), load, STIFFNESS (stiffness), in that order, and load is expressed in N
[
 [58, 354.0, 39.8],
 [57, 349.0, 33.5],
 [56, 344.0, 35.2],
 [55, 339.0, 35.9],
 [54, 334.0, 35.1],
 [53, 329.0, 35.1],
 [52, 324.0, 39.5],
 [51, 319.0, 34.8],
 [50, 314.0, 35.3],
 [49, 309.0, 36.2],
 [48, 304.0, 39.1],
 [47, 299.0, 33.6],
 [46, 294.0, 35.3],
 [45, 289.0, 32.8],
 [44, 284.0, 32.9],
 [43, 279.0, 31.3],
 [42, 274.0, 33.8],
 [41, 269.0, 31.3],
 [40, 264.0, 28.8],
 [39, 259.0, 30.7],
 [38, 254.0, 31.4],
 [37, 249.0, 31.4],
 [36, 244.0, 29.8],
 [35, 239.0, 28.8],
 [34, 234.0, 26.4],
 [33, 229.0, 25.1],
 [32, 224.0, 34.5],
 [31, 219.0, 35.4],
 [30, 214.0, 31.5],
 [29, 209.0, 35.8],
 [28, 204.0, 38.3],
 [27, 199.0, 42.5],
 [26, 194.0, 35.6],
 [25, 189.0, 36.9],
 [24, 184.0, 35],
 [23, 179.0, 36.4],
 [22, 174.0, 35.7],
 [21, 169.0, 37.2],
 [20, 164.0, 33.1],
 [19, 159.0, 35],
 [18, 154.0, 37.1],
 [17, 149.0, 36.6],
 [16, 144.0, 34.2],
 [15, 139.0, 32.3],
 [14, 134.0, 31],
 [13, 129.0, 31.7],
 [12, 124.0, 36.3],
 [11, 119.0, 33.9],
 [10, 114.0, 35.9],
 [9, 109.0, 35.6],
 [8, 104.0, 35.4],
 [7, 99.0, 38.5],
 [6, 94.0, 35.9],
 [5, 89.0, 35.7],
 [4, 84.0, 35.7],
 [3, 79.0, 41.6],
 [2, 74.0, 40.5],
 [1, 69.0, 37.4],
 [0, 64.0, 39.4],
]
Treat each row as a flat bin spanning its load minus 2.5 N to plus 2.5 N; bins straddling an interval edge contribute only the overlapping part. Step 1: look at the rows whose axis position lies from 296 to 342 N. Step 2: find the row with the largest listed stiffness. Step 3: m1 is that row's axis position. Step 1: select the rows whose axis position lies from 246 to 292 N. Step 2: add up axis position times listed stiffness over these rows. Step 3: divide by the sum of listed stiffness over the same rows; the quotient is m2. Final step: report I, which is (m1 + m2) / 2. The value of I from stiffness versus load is 296.6 N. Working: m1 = 324.0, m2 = 269.3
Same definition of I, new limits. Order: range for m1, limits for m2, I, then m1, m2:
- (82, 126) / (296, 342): 209.0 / 99.0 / 319.0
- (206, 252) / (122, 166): 176.6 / 209.0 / 144.2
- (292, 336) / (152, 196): 249.0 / 324.0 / 174.0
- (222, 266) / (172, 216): 209.0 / 224.0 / 193.9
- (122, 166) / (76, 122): 126.3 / 154.0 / 98.5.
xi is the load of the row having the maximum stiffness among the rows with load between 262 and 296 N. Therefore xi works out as 294.0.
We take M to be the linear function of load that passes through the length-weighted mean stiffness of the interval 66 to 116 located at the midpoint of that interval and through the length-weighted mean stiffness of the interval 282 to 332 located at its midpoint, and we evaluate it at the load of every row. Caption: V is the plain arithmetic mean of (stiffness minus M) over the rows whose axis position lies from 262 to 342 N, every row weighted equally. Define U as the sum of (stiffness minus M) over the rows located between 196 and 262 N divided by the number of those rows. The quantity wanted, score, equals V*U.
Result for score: 4.1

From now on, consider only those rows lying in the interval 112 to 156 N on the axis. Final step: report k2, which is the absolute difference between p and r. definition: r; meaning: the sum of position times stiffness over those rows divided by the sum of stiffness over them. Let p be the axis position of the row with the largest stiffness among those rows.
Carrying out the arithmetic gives 19.8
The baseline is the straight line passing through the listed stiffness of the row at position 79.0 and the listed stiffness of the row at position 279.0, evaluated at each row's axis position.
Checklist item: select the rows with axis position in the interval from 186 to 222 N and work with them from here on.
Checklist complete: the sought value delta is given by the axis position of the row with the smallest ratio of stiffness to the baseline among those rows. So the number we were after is 214.0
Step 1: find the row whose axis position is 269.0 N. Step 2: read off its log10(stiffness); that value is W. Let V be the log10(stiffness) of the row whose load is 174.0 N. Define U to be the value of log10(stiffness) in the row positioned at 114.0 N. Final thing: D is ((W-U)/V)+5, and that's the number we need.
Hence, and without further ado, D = 4.96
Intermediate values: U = 1.56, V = 1.55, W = 1.50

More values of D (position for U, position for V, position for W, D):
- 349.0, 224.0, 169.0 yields 5.03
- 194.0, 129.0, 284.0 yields 4.98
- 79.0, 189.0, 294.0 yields 4.95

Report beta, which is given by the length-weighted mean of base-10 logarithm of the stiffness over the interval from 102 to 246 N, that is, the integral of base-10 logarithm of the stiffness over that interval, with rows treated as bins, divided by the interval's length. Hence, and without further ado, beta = 1.53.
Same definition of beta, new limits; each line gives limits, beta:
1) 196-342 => 1.52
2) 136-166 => 1.54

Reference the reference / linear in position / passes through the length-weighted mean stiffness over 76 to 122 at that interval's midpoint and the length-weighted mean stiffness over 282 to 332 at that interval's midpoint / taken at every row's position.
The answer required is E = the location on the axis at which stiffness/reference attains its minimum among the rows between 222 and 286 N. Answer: 229.0 N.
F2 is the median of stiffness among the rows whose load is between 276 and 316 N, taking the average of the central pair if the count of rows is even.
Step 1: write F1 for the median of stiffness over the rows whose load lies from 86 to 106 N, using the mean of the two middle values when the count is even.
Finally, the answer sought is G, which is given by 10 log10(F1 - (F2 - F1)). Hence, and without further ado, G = 15.7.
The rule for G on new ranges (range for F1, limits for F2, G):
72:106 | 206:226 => 15.7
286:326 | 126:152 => 15.8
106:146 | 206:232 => 15.3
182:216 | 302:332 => 15.5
